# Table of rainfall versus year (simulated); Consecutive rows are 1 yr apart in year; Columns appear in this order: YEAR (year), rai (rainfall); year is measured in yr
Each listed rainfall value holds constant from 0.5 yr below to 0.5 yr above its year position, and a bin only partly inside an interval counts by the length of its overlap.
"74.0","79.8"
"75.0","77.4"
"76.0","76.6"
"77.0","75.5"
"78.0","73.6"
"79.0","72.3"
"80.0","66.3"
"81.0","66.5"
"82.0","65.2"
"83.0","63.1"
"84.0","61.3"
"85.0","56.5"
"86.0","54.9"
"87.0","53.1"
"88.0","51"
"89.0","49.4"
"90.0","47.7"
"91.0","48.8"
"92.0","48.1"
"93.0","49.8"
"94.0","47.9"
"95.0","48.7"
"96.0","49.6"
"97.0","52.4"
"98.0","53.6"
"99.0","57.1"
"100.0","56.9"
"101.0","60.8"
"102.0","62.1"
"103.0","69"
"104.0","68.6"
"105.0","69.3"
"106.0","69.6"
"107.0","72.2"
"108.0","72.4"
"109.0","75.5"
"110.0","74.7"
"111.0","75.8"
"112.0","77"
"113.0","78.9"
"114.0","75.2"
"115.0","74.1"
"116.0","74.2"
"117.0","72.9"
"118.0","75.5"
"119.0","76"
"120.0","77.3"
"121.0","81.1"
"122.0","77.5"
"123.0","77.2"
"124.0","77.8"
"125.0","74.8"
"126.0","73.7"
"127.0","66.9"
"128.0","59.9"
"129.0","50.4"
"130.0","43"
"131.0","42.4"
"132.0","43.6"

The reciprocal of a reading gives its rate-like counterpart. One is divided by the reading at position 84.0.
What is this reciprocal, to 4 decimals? 0.0163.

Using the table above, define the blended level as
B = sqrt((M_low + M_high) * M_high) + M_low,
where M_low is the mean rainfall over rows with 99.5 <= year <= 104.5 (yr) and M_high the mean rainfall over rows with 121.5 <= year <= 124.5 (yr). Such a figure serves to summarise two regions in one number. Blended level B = 168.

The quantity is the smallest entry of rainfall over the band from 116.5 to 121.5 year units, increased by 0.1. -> 73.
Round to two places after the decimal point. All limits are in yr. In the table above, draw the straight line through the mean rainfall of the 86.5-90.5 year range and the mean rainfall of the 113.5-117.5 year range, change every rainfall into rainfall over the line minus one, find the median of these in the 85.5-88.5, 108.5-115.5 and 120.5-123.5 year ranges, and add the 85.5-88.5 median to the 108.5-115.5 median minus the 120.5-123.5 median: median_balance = 0.19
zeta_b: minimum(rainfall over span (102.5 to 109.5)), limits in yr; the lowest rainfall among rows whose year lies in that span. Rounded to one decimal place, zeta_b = 68.6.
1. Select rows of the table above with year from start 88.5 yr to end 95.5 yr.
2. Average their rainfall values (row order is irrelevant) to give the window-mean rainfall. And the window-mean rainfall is 49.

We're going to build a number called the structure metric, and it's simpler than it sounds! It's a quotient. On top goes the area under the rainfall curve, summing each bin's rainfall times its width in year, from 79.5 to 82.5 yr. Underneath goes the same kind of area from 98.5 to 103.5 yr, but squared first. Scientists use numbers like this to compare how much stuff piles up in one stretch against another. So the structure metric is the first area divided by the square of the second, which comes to 0.0021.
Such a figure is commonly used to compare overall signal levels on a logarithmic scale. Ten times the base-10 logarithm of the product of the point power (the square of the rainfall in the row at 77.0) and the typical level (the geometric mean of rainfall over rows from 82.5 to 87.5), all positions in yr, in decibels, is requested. 55.2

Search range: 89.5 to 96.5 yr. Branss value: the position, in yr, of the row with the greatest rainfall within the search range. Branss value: 93.0 yr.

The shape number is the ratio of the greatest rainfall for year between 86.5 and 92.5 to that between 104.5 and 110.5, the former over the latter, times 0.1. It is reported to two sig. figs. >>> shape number 0.070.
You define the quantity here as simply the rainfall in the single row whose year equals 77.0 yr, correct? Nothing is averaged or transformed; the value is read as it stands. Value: 75.5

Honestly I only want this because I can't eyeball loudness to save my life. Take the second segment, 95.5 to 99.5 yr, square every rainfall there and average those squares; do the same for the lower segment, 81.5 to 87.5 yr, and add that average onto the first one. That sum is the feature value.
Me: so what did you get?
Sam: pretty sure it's 6338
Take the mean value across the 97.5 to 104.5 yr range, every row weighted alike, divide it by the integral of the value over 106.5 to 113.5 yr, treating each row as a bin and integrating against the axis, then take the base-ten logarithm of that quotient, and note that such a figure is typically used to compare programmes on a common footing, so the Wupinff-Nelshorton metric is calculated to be -0.93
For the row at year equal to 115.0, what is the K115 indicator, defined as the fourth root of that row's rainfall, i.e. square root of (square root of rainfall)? 2.93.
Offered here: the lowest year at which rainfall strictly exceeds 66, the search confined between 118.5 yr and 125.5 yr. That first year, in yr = 119.0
